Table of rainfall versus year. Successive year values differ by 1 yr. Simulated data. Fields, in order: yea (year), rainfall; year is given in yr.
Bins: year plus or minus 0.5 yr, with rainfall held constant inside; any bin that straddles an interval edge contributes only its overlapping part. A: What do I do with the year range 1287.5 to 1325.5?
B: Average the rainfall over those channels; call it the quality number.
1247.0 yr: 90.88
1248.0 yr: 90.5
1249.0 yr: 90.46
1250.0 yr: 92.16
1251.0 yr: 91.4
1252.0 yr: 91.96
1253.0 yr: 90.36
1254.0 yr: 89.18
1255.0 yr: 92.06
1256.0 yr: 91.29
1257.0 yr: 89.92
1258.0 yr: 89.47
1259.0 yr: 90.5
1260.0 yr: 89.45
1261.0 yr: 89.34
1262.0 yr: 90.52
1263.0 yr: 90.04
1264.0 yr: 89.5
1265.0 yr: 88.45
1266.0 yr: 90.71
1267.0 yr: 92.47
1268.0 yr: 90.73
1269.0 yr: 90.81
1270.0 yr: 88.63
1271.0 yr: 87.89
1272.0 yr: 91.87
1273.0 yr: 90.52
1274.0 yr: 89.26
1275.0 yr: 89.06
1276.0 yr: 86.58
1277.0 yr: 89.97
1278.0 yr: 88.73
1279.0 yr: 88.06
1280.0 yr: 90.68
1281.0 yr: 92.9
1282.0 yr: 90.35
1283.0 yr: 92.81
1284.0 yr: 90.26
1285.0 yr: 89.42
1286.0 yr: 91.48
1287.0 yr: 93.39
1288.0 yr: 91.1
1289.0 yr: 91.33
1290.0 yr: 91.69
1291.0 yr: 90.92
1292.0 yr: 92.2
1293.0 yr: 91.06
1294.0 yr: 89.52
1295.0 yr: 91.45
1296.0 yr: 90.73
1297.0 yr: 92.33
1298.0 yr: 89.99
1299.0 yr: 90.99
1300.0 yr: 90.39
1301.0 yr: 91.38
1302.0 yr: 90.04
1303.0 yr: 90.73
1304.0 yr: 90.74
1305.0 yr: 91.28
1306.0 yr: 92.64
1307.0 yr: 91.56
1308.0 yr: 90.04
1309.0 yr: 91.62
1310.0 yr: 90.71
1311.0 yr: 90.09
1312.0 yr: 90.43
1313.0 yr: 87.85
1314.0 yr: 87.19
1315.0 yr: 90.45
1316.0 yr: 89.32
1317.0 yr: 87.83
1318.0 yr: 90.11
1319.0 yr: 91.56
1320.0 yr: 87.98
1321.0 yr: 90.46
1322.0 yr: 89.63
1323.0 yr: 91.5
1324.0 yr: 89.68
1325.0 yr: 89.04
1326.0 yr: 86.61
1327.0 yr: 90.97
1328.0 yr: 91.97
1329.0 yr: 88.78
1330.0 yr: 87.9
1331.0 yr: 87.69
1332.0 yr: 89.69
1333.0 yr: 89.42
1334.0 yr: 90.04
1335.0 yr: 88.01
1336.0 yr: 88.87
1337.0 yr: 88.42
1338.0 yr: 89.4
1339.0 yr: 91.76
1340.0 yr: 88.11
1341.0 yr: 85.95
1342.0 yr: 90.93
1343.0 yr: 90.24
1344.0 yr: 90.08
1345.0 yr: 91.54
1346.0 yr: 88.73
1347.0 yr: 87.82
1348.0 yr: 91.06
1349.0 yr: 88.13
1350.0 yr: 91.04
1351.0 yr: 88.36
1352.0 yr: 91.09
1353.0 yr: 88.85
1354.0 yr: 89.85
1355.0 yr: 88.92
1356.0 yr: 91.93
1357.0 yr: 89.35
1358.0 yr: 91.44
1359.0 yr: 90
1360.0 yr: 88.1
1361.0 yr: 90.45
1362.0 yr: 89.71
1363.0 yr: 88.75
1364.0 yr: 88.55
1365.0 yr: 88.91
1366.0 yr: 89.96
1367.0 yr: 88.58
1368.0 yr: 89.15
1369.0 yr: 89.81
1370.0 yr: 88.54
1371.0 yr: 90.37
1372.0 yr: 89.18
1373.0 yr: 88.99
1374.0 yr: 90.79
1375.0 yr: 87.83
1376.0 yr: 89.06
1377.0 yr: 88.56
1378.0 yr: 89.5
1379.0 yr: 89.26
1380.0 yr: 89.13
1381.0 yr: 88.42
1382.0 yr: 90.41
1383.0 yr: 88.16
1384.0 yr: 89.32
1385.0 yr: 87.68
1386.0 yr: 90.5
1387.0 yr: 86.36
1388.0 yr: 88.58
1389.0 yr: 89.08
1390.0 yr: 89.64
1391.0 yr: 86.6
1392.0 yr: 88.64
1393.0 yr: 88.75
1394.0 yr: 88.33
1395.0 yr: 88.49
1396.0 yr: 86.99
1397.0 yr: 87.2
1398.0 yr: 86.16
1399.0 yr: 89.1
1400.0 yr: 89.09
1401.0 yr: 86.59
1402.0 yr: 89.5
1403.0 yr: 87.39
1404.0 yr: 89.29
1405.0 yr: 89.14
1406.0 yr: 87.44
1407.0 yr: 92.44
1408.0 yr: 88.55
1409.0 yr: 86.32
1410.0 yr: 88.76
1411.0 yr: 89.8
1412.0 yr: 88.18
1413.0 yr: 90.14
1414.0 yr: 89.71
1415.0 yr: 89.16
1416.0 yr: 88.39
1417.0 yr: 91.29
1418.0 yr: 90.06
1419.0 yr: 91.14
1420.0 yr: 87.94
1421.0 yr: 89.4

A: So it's 90.5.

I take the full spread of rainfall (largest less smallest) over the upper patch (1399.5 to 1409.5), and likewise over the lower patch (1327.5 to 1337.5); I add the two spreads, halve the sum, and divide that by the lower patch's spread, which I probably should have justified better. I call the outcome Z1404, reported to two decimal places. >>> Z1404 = 1.21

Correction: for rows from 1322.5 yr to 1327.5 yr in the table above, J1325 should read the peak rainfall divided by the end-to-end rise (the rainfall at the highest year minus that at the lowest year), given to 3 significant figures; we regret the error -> -173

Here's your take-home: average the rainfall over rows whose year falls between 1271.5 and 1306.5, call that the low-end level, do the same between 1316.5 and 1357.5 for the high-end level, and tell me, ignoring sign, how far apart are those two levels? 1.2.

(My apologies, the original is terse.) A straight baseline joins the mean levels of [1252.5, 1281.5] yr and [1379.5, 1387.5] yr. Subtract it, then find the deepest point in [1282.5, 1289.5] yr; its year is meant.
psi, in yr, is 1285.0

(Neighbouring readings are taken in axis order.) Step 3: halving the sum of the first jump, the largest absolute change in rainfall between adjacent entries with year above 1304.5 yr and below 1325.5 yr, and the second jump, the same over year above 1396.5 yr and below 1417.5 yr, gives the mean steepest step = 4.29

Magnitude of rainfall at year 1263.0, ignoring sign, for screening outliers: 90.0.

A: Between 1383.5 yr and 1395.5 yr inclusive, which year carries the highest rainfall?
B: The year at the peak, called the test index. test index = 1386.0 yr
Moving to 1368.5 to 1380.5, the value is 1374.0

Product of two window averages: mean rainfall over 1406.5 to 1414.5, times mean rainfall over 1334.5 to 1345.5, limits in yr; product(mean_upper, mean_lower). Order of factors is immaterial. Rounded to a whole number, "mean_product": 7977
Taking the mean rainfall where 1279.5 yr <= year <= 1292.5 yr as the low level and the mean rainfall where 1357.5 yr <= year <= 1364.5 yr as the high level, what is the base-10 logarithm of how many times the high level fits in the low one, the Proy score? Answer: 0.009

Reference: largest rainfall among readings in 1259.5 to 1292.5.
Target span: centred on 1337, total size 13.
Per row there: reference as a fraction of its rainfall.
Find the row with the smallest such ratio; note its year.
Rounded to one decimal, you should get 1339.0 yr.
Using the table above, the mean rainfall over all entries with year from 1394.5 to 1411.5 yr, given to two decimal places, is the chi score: 88.37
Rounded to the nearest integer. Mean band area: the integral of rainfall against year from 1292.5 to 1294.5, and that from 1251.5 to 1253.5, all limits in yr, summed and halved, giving 181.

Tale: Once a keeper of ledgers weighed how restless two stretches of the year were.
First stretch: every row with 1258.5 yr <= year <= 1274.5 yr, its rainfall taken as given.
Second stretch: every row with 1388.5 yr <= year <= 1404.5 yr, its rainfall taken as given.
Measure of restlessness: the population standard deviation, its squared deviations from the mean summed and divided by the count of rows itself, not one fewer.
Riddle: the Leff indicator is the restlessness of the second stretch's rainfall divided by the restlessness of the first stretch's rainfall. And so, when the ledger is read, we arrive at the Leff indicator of 0.95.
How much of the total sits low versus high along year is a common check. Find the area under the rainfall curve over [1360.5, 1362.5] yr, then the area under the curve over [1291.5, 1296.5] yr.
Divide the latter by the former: 2.53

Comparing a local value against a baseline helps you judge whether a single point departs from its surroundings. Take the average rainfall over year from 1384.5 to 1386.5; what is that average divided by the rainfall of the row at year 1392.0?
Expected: 1.01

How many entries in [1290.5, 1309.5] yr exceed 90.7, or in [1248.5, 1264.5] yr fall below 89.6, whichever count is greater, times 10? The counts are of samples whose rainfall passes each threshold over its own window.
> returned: 140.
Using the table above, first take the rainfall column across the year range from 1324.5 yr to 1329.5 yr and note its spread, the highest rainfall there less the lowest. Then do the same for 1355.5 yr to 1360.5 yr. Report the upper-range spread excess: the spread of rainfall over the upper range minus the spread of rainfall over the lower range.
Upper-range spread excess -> -1.5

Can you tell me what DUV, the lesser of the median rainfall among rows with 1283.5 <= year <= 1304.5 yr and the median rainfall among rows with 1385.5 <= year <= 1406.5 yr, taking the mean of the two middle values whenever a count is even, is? 88.6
